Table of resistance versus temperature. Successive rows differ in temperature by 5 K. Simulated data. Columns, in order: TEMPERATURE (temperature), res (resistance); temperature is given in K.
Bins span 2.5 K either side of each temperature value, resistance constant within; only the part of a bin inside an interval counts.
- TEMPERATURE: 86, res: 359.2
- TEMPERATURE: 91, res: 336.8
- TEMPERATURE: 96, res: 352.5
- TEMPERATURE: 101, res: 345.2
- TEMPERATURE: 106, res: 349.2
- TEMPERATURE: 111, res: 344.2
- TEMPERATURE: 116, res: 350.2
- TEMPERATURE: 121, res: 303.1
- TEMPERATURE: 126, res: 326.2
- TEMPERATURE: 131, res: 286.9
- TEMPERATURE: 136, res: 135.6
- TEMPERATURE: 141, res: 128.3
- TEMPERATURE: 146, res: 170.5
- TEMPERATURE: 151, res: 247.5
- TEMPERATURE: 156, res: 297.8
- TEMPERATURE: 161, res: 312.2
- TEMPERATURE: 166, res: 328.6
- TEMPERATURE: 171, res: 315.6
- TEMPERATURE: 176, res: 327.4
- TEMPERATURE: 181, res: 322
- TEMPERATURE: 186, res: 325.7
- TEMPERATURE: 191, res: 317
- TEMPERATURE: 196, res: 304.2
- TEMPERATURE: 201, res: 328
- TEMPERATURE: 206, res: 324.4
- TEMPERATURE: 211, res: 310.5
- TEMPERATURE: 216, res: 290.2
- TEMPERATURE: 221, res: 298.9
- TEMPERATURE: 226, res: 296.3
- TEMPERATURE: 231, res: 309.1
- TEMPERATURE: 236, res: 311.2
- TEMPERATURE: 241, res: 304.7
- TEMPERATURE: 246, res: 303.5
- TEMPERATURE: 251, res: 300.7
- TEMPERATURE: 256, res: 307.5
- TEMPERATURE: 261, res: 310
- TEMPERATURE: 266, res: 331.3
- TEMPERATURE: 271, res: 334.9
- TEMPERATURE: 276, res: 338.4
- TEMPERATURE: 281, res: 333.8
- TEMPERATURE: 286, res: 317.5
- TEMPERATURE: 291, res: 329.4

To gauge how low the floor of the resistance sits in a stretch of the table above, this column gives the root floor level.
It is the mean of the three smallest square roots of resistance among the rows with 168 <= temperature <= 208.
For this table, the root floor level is 17.7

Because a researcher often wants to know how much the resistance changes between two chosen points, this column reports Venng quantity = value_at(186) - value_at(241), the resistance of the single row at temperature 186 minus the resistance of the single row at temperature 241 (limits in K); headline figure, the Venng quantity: 21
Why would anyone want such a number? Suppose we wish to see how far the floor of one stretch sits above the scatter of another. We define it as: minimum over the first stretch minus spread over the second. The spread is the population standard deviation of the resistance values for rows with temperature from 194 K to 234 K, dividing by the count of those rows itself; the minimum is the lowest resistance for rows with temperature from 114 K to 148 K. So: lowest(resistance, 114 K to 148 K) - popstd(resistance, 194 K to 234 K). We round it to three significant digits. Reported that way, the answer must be 116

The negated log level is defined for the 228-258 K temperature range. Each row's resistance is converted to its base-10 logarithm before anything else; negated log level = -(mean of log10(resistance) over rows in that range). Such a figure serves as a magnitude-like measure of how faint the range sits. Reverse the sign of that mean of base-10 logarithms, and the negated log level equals -2.486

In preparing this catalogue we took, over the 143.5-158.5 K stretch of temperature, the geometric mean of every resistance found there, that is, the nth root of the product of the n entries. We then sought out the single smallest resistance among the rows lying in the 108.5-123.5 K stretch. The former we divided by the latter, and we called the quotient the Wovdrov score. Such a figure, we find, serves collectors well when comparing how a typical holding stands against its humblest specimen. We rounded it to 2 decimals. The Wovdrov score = 0.77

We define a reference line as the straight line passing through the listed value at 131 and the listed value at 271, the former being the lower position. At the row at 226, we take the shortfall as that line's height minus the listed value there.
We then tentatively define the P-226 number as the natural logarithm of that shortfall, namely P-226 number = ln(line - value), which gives 3.1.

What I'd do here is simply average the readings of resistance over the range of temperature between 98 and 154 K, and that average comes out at 272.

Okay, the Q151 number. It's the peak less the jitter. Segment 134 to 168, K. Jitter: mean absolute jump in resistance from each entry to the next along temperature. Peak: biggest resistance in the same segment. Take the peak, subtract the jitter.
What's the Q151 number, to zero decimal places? 294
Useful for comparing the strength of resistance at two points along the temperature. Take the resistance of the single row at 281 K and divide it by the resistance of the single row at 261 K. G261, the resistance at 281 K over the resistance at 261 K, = 1.08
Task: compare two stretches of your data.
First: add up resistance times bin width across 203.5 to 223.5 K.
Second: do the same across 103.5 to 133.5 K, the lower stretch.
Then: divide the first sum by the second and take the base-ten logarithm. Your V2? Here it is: -0.20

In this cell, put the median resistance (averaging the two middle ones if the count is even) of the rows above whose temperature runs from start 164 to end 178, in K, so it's 327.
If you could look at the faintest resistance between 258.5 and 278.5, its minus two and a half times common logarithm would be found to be -6.23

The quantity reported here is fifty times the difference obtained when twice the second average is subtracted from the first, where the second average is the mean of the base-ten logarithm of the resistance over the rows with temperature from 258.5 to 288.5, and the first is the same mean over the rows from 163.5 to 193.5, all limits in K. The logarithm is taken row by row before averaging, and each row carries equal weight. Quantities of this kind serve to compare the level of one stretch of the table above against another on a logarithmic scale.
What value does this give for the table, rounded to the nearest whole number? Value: -126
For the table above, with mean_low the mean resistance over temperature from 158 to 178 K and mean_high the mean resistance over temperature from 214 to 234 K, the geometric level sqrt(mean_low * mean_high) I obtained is 310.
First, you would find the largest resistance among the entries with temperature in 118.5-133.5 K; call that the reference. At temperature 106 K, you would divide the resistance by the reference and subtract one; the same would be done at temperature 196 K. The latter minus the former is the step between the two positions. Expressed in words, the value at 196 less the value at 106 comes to -0.14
